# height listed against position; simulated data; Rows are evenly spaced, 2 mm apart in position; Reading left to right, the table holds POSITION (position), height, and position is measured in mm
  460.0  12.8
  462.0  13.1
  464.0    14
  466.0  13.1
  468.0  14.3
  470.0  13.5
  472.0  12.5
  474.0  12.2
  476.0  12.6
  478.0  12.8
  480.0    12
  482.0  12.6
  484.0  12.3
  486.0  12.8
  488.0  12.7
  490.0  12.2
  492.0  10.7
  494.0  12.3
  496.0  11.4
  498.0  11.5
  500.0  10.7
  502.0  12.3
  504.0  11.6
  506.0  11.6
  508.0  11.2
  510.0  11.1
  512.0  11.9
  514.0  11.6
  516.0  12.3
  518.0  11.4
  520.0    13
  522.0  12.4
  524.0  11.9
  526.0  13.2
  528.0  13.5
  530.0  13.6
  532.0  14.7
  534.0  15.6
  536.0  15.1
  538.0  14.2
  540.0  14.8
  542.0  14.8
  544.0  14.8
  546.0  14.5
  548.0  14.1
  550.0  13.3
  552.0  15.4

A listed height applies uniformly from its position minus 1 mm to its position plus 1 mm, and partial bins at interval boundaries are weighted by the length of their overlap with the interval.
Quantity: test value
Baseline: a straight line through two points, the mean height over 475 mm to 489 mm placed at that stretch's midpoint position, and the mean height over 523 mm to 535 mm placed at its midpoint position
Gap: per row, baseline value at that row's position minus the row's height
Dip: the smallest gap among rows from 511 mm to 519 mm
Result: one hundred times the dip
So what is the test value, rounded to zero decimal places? 112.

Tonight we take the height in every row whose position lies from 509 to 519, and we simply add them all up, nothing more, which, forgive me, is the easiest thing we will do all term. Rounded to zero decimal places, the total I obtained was 58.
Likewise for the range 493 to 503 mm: 58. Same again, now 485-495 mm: 61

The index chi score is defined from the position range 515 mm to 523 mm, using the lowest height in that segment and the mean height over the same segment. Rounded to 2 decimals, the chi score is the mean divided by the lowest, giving 1.08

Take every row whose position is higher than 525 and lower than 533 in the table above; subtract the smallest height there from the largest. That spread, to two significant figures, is 1.5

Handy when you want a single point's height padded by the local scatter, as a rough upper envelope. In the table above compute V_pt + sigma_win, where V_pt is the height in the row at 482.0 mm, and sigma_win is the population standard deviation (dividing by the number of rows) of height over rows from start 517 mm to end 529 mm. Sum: 13.3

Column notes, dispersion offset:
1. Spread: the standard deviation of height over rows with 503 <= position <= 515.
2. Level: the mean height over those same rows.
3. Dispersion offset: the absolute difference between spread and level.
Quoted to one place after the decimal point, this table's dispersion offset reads 11.2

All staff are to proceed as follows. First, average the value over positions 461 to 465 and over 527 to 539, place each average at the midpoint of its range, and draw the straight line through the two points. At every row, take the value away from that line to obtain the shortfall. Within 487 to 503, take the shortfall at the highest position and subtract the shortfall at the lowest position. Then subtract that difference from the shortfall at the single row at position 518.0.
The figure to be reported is 2.3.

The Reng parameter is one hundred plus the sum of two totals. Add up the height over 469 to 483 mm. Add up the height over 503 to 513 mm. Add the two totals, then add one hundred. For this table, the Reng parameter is 246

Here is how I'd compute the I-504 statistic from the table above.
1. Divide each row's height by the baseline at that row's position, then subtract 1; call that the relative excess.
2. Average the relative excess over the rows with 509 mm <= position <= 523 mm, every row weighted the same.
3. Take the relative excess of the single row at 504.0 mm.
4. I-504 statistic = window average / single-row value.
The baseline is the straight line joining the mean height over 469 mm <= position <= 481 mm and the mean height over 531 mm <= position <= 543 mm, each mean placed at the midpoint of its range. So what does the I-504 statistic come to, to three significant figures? 1.01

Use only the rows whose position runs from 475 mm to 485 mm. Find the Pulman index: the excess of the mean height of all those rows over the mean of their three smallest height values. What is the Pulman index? 0.16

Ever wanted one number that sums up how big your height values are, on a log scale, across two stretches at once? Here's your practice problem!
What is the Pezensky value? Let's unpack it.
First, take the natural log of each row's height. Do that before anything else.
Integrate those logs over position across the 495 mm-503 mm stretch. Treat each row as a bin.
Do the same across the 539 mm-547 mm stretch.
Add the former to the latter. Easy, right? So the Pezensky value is 41.0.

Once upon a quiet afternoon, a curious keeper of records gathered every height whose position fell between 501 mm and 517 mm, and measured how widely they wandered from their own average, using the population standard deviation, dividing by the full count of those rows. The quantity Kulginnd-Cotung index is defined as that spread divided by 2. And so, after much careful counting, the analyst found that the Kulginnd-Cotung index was 0.209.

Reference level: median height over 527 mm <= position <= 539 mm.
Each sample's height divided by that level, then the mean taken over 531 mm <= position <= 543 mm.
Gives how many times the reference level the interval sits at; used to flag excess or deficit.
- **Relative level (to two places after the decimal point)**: 1.03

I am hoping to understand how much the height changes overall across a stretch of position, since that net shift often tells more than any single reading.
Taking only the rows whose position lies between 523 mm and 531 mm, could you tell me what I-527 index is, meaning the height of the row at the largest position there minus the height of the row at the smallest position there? 1.7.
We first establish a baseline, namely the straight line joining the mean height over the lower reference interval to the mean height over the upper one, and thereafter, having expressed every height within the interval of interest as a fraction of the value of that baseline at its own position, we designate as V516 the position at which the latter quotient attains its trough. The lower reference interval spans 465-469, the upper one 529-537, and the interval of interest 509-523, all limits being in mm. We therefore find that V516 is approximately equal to 510.0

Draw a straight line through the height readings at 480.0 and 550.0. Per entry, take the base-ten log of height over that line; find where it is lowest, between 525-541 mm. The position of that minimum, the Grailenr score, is 526.0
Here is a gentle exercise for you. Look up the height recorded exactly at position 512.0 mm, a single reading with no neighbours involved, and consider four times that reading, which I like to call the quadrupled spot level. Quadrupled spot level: 47.6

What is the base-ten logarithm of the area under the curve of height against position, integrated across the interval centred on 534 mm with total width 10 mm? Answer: 2.17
